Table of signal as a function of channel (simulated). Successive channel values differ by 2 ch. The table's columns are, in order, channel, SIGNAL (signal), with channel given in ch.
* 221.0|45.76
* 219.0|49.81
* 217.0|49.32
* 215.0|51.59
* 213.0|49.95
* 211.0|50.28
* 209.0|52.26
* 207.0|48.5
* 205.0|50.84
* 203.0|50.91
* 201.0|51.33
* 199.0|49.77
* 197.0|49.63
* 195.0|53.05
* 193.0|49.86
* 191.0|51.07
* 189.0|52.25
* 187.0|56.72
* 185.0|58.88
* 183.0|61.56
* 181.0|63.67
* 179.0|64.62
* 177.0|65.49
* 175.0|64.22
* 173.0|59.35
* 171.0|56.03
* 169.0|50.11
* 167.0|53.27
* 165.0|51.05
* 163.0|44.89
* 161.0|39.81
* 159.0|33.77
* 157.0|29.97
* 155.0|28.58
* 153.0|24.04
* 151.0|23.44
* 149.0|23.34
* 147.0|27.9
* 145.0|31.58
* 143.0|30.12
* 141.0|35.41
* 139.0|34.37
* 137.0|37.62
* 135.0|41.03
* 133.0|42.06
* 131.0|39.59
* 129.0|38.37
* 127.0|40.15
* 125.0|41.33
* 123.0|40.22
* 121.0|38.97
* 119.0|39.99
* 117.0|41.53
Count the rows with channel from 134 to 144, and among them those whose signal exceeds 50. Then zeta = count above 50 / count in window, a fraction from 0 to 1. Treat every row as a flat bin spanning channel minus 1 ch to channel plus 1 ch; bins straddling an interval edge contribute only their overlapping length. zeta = 0.0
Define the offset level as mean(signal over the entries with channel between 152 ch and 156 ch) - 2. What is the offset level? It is 24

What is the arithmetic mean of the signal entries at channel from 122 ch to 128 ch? 40.6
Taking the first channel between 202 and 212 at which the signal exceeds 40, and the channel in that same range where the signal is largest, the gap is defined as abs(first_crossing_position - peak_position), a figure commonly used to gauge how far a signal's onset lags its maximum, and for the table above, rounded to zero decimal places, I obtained 6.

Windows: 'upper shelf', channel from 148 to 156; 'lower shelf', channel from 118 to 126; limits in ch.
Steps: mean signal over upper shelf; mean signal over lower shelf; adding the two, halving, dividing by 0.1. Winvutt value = 325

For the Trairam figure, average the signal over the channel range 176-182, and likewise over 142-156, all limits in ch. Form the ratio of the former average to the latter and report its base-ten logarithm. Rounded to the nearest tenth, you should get 0.4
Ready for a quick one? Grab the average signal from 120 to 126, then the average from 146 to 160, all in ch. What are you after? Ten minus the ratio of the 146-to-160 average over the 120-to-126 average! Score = 9.3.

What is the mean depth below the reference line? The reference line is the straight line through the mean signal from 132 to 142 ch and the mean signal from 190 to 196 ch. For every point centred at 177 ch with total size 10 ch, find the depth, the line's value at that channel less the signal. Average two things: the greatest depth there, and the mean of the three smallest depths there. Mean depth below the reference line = -15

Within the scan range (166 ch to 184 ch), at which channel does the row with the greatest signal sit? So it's 177.0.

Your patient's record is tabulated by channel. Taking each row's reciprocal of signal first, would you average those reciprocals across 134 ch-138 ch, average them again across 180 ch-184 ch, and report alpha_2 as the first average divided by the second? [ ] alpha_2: 1.59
